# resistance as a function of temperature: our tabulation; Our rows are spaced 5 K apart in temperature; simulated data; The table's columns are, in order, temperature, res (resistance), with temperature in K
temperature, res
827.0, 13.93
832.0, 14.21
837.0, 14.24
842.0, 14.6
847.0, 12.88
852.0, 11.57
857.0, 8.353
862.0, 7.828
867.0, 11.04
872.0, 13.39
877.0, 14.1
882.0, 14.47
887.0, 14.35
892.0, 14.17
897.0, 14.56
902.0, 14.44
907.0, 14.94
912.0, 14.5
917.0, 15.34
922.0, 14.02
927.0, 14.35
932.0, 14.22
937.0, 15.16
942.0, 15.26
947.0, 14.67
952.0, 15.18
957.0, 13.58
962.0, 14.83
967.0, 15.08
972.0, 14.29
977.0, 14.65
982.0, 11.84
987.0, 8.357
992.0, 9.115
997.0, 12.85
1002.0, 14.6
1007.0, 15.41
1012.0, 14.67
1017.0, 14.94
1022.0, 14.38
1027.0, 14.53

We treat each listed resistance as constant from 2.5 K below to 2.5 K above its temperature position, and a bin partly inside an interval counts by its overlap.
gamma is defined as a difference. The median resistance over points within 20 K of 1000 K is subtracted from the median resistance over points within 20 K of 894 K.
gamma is 1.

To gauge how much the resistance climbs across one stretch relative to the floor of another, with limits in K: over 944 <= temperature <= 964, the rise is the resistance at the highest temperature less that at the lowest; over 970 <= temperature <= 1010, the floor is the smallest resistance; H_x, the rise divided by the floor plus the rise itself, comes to 0.2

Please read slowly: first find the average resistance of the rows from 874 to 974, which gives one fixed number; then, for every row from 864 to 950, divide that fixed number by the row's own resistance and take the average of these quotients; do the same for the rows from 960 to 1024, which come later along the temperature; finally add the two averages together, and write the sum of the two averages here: 2.15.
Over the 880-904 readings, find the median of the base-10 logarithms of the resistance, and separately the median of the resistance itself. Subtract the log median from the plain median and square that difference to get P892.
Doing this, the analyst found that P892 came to 176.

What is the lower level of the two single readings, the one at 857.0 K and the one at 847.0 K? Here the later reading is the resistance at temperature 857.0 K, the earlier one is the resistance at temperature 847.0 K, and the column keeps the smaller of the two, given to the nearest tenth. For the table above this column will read 8.4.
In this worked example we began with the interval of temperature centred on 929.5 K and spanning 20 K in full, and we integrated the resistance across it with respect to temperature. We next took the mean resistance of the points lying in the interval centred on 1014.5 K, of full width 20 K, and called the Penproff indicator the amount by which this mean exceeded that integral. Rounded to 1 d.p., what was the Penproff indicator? -273.9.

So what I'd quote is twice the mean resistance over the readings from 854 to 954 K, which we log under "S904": 27.4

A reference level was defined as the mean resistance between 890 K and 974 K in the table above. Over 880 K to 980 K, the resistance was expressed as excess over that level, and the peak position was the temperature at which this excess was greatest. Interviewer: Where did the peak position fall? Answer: 917.0 K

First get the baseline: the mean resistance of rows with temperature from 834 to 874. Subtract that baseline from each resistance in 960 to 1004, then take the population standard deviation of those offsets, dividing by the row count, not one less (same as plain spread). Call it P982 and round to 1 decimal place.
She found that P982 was 2.4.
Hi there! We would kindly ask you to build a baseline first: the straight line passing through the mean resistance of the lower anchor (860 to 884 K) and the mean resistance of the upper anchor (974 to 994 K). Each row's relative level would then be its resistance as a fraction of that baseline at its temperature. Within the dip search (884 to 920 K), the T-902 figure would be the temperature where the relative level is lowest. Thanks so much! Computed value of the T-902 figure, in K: 892.0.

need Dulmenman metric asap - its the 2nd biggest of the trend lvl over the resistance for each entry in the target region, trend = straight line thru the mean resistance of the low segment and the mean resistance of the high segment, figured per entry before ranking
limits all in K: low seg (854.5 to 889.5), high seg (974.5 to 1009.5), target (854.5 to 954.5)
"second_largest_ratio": 1.4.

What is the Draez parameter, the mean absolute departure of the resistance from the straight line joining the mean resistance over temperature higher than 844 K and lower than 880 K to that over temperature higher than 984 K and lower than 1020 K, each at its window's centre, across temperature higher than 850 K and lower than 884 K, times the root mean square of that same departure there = 5.0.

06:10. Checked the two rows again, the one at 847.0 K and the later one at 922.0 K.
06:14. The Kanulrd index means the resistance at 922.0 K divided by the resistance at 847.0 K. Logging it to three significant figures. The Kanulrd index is 1.09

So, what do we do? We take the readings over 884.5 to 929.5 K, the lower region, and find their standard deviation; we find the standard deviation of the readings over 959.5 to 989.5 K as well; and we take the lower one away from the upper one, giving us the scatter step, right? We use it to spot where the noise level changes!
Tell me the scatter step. 2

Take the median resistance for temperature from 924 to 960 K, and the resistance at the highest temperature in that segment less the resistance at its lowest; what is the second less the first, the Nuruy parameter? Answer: -15.4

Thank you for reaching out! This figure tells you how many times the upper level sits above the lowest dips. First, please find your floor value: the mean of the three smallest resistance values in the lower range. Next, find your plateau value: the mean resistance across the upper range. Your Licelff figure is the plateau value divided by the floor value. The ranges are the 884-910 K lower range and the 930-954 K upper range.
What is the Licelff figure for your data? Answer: 1.04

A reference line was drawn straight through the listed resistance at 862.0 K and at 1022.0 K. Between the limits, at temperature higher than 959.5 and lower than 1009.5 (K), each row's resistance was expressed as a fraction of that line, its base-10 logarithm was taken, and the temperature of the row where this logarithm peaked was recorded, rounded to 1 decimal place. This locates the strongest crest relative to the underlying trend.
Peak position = 962.0 K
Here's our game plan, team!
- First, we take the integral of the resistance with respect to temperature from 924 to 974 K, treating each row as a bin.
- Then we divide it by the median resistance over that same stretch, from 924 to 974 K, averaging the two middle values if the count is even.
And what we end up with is 50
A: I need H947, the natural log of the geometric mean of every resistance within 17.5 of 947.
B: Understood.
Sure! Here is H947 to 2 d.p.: 2.69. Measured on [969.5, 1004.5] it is 2.48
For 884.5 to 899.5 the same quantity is 2.66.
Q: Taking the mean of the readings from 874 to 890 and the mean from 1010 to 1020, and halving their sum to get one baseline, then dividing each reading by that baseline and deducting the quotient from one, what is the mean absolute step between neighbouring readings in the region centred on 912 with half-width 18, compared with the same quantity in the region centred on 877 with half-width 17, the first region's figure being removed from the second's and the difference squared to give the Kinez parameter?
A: 0.0015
